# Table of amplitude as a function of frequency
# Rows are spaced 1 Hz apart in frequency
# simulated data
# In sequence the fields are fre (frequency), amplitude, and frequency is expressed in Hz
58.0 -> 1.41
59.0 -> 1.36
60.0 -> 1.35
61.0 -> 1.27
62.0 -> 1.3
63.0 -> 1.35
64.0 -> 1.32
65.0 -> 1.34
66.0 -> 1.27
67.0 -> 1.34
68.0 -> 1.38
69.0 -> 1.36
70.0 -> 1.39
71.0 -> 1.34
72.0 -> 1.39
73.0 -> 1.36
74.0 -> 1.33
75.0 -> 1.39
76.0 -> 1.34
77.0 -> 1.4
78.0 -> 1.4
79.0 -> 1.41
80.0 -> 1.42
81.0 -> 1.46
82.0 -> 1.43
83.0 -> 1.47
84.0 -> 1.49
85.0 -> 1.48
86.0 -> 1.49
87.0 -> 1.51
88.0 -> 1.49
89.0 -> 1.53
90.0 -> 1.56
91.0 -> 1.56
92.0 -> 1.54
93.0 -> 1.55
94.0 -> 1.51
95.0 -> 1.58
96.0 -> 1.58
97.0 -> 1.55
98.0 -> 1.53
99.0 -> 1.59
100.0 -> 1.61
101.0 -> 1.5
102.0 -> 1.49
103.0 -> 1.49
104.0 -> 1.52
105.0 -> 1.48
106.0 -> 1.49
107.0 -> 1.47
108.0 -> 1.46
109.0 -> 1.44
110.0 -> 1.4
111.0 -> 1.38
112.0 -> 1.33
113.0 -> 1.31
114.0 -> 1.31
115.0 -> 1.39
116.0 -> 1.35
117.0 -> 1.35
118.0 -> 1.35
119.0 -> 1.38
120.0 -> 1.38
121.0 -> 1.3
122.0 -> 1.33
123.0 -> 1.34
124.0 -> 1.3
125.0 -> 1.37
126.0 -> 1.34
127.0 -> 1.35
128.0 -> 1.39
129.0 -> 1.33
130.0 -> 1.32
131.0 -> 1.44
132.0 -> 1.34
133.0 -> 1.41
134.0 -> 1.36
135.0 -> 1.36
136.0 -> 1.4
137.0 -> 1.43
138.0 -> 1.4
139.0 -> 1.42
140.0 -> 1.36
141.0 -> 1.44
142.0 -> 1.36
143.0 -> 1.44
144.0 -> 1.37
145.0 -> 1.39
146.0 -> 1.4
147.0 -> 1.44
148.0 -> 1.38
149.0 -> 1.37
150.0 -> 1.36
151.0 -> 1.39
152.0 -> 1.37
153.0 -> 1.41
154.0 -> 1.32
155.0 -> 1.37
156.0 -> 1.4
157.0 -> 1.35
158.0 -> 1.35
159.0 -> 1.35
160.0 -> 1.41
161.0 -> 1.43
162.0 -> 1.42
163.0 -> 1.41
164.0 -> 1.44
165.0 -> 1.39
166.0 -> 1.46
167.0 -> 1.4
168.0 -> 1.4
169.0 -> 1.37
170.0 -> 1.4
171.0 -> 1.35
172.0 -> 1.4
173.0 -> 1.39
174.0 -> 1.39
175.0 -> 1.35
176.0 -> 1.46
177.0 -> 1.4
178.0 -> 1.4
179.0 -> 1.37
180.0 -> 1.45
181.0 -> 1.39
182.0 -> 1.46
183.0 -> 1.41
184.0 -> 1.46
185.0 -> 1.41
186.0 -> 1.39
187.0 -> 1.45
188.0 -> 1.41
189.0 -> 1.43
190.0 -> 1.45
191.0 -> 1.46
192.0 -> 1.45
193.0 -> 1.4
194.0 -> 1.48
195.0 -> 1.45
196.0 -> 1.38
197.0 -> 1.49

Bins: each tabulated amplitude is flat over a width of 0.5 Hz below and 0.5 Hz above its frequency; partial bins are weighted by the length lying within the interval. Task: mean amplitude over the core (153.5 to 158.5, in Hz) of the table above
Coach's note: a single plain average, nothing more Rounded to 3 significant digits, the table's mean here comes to 1.36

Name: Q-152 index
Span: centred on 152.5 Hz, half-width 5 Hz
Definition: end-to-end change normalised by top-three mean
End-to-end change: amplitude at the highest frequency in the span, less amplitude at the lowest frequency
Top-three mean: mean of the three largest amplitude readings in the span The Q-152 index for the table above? -0.021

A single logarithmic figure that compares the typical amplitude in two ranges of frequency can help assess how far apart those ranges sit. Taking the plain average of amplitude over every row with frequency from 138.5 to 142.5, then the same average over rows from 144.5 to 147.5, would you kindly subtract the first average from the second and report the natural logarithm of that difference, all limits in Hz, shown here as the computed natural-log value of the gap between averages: -4.2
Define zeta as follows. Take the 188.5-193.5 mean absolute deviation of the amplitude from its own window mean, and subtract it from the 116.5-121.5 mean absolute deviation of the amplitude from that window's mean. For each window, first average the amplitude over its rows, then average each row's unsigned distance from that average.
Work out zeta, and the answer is 0.004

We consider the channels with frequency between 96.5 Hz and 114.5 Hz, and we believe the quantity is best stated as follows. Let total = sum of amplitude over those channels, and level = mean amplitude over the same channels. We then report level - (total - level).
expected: -23.4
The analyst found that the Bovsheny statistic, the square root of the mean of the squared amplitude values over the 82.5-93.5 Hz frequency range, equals 1.52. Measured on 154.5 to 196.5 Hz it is 1.41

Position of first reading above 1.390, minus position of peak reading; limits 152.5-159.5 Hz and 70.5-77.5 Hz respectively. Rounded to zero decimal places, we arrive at 76 Hz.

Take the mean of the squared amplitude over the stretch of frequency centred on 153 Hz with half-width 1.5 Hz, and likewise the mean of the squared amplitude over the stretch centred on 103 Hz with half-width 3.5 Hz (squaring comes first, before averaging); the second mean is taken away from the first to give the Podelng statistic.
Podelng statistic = -0.4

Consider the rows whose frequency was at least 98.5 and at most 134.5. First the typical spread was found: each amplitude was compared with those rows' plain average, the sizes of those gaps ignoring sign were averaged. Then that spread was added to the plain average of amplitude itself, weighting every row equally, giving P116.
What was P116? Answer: 1.47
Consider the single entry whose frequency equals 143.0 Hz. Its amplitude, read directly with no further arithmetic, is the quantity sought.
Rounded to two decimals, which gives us 1.44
